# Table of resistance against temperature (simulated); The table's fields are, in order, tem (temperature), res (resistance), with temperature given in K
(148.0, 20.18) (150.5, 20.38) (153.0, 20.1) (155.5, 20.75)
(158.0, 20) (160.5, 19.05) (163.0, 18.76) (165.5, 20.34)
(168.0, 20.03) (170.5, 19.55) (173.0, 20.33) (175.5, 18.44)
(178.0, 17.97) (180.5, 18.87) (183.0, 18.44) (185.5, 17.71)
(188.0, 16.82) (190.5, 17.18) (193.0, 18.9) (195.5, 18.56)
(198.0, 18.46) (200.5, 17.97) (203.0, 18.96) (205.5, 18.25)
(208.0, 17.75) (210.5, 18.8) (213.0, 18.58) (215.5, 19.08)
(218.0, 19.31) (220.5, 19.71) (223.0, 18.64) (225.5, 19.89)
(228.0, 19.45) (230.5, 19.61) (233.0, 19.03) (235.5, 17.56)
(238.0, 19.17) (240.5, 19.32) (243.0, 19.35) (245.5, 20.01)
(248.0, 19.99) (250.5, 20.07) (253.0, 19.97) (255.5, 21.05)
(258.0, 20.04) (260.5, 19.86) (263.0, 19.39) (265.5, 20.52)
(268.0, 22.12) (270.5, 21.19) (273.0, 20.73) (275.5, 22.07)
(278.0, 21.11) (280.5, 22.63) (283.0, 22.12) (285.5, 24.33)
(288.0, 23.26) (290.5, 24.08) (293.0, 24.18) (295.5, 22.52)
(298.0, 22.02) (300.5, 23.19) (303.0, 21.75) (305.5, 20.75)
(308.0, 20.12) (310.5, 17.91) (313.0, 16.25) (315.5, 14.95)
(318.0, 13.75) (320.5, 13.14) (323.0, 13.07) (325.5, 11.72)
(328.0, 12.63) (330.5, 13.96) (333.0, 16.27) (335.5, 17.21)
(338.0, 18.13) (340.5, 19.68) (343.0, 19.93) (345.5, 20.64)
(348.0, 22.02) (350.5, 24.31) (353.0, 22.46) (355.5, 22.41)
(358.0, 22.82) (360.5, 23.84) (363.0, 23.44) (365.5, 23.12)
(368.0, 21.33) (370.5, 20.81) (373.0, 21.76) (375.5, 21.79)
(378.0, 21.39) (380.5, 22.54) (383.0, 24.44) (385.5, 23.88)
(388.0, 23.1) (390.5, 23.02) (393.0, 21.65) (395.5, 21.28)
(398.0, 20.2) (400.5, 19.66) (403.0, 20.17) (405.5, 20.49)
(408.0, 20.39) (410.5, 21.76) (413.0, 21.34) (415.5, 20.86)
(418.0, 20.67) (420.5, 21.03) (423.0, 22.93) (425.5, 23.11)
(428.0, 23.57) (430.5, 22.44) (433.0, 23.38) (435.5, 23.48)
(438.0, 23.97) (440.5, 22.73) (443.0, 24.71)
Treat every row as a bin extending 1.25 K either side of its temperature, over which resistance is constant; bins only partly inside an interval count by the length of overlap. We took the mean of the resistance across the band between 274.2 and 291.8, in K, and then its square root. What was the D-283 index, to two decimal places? 4.77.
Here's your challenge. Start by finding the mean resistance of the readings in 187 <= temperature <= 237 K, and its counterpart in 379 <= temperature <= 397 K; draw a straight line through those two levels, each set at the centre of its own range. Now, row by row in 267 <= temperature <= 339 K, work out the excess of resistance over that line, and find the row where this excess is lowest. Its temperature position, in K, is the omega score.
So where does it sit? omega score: 325.5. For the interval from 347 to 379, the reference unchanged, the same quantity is 370.5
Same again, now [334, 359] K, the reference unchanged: 335.5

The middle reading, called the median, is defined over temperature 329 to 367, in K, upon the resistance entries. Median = 22.0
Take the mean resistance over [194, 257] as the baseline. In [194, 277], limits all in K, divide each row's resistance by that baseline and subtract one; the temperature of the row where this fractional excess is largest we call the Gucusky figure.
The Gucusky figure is 268.0 K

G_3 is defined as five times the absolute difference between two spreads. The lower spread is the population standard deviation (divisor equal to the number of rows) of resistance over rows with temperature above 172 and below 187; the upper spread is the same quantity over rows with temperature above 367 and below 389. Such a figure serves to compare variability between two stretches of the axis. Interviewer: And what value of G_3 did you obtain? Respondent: 1.6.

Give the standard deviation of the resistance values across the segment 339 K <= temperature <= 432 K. 1.3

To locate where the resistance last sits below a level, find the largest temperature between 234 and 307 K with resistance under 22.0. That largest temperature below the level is 305.5 K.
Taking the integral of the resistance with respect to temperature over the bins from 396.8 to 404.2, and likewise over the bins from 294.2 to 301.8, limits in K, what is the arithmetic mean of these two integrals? 160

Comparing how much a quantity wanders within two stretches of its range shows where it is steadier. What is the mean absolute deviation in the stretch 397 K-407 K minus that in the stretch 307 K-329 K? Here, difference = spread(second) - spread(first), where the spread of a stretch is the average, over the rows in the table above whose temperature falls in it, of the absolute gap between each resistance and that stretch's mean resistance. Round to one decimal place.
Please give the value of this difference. -2.0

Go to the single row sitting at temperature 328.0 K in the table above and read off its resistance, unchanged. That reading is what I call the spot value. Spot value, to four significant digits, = 12.63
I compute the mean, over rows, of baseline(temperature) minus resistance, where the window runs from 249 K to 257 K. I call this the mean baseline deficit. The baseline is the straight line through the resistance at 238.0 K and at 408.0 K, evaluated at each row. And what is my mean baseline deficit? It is -1.1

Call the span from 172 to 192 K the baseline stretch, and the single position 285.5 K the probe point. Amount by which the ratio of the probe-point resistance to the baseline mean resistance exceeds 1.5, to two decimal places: -0.16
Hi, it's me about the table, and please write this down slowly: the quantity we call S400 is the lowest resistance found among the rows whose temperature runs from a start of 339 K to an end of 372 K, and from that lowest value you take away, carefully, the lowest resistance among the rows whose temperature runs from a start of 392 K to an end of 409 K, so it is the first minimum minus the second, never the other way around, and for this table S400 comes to 0.0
